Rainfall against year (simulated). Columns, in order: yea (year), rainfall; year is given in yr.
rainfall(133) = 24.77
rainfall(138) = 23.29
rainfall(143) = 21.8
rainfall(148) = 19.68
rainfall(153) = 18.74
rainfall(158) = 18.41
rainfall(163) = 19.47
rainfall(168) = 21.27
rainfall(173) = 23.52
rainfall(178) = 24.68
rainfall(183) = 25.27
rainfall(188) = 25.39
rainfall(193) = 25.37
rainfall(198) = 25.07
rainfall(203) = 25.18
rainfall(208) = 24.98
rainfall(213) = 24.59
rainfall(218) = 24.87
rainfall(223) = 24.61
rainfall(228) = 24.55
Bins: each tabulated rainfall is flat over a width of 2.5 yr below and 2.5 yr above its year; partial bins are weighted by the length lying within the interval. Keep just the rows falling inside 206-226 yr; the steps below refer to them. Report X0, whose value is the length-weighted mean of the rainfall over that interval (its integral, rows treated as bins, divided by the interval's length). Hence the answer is 24.8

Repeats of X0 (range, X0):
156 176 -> 20.8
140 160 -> 19.8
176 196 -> 25.2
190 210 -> 25.2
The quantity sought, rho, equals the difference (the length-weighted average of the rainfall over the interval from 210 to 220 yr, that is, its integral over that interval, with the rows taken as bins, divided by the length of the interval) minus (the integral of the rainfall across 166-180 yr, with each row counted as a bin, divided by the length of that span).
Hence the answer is 1.6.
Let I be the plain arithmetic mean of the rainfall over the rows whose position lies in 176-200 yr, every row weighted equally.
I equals 25.2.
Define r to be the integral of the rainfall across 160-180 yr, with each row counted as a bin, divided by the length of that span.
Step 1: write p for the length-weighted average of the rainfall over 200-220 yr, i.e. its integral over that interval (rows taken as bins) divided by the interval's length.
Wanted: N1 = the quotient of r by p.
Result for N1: 0.9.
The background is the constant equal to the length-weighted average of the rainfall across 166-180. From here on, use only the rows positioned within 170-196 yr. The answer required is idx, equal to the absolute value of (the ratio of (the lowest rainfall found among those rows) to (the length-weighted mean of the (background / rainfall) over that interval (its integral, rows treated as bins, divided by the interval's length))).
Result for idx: 25.1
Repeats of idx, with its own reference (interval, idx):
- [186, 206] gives 27.3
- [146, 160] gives 15.0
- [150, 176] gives 16.0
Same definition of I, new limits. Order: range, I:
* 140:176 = 20.4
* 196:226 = 24.9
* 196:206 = 25.1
